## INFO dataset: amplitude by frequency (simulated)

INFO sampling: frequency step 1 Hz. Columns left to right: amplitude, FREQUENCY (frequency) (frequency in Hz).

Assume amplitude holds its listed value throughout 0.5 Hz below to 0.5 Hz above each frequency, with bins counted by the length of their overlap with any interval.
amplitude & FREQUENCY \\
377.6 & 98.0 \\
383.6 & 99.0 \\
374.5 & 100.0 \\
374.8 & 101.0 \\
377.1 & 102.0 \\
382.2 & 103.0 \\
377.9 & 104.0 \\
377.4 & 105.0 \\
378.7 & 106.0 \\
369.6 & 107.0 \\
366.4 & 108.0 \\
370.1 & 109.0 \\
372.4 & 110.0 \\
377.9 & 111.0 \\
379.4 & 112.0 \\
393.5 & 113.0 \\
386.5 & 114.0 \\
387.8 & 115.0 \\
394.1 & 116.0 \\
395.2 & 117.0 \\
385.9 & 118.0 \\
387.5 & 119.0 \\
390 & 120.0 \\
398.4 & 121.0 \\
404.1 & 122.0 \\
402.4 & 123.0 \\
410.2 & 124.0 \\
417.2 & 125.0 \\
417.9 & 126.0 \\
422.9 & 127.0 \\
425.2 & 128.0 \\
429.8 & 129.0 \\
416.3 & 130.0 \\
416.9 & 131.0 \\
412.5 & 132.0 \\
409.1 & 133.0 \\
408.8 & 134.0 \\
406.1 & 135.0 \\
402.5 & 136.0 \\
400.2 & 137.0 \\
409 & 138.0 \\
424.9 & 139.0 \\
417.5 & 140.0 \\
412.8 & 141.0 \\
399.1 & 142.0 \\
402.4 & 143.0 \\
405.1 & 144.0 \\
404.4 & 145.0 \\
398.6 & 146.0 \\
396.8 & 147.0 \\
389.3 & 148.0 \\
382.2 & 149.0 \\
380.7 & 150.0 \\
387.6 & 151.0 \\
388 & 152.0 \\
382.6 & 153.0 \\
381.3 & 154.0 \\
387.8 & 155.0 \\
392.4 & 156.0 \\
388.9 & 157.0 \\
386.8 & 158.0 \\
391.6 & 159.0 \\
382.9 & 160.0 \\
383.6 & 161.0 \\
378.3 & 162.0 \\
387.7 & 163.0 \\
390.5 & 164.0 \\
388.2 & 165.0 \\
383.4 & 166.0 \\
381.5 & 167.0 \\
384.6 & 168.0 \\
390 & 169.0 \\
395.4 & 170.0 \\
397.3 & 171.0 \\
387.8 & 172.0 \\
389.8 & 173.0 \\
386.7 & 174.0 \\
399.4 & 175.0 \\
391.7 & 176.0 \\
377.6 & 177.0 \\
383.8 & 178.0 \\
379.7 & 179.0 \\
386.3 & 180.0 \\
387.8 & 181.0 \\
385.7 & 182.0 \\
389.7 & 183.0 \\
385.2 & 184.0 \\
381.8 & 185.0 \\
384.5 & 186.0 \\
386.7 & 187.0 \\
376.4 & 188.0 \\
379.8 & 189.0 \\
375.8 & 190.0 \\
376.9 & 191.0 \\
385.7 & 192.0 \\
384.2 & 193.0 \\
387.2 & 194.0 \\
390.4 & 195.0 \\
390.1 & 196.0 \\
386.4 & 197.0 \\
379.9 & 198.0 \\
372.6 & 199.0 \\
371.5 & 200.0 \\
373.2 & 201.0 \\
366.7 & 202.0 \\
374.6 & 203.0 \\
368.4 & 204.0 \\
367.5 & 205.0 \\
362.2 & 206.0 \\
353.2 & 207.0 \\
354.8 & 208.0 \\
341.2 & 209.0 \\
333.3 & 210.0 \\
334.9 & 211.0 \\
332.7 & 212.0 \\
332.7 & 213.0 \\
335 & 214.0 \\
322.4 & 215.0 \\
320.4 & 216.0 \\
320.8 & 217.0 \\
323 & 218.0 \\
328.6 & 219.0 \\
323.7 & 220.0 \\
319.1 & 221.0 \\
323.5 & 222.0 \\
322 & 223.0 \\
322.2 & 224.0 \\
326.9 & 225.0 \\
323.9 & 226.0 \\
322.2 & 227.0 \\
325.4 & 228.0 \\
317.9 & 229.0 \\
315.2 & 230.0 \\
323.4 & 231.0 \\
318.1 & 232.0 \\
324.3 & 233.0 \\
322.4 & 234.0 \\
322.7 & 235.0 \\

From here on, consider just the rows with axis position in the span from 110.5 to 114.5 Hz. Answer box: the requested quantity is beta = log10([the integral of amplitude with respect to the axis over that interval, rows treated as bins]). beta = 3.19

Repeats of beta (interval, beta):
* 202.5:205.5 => 3.05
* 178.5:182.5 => 3.19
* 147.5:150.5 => 3.06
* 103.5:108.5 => 3.27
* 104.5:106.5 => 2.88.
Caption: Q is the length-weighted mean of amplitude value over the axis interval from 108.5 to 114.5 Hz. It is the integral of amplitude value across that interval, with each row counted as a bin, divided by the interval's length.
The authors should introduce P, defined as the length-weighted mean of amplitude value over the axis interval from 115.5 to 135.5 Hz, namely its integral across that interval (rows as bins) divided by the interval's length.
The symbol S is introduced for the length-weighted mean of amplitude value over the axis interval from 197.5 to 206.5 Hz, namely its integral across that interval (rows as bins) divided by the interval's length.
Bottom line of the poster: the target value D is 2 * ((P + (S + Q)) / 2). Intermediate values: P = 408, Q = 380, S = 371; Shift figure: 1158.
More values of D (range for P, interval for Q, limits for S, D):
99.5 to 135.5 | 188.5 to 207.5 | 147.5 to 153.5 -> 1156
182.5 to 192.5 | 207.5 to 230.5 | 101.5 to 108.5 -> 1085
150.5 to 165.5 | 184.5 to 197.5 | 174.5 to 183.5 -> 1157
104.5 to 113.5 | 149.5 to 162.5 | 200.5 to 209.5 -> 1124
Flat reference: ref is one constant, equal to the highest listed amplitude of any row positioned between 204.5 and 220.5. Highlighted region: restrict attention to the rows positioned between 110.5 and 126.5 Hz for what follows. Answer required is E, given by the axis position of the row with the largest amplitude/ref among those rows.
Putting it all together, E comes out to 126.0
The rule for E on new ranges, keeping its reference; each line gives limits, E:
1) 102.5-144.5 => 129.0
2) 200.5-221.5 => 203.0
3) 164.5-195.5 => 175.0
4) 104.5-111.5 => 106.0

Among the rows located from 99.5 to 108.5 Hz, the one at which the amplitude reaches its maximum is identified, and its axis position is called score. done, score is 103.0 Hz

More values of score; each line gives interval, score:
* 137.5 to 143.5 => 139.0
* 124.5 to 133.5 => 129.0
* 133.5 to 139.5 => 139.0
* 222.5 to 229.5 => 225.0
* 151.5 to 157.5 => 156.0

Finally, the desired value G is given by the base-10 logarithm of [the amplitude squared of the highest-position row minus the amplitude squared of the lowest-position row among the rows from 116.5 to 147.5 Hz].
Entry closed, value 3.10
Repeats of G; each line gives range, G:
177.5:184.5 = 3.03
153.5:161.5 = 3.25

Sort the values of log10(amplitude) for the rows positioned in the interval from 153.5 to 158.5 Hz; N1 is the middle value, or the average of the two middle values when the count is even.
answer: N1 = 2.59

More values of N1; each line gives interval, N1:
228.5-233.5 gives 2.50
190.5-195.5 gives 2.59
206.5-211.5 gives 2.53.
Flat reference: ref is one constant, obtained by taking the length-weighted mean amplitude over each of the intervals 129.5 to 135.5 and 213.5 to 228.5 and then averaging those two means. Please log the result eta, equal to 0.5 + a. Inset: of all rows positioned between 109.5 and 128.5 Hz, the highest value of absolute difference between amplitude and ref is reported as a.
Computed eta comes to 58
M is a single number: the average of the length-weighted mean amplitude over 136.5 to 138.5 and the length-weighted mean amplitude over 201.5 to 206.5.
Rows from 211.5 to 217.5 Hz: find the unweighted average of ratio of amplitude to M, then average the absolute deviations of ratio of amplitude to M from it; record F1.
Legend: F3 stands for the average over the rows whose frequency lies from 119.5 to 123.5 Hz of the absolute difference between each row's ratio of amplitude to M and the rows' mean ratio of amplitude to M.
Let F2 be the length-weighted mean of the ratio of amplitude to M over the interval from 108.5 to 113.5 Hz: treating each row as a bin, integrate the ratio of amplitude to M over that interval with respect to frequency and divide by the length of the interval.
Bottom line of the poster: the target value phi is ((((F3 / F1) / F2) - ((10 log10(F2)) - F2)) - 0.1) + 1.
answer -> 2.72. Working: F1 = 0.016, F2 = 0.98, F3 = 0.012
